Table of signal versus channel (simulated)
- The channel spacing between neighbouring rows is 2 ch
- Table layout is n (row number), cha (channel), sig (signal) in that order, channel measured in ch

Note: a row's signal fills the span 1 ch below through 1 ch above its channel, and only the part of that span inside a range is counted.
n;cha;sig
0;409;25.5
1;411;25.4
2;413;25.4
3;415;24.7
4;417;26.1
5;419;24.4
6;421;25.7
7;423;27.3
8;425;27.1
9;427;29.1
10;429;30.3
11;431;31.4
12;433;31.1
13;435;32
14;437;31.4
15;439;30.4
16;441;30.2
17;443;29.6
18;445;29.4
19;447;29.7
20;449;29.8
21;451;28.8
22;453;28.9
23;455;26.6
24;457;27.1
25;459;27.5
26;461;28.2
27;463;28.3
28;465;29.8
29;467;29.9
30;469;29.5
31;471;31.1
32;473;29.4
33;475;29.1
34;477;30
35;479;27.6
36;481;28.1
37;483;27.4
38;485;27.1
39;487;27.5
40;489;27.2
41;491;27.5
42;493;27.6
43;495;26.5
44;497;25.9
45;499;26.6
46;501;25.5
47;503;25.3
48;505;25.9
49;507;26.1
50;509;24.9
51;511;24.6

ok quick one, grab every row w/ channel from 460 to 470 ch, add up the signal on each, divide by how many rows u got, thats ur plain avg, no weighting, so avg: 29.1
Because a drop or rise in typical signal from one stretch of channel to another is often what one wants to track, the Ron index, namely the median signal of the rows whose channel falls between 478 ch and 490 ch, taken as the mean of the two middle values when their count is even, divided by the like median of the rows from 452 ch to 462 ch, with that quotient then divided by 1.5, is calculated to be 0.67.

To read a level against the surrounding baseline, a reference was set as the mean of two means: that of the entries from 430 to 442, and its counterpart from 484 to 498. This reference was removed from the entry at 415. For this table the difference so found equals -4.4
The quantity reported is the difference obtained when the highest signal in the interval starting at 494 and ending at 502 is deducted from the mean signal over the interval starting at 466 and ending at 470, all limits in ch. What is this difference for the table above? 3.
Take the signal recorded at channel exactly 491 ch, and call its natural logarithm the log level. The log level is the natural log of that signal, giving 3.31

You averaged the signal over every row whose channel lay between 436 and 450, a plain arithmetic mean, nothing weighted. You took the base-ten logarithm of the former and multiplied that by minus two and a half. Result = -3.70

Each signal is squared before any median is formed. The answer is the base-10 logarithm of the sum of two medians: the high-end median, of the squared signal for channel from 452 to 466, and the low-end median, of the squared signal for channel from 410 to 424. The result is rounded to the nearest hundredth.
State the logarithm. 3.16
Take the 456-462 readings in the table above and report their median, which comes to 27.5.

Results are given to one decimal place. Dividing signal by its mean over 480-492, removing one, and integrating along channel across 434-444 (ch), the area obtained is 1.2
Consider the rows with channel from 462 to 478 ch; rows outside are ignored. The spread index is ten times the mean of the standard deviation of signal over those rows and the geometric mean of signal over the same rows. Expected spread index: 152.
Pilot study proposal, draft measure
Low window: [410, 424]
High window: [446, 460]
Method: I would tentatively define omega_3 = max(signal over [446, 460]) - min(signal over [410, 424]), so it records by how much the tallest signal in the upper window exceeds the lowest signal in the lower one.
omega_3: 5.4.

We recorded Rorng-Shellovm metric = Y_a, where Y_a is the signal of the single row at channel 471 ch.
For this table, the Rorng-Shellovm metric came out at 31.1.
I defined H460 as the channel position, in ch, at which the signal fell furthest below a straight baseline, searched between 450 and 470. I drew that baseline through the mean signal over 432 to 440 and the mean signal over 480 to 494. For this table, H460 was 455 ch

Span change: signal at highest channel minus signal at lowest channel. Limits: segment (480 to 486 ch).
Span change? -1.0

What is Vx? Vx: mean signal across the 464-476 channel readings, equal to 29.8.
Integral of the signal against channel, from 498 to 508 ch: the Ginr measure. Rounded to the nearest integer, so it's 259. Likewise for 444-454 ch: 293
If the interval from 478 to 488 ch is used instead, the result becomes 275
